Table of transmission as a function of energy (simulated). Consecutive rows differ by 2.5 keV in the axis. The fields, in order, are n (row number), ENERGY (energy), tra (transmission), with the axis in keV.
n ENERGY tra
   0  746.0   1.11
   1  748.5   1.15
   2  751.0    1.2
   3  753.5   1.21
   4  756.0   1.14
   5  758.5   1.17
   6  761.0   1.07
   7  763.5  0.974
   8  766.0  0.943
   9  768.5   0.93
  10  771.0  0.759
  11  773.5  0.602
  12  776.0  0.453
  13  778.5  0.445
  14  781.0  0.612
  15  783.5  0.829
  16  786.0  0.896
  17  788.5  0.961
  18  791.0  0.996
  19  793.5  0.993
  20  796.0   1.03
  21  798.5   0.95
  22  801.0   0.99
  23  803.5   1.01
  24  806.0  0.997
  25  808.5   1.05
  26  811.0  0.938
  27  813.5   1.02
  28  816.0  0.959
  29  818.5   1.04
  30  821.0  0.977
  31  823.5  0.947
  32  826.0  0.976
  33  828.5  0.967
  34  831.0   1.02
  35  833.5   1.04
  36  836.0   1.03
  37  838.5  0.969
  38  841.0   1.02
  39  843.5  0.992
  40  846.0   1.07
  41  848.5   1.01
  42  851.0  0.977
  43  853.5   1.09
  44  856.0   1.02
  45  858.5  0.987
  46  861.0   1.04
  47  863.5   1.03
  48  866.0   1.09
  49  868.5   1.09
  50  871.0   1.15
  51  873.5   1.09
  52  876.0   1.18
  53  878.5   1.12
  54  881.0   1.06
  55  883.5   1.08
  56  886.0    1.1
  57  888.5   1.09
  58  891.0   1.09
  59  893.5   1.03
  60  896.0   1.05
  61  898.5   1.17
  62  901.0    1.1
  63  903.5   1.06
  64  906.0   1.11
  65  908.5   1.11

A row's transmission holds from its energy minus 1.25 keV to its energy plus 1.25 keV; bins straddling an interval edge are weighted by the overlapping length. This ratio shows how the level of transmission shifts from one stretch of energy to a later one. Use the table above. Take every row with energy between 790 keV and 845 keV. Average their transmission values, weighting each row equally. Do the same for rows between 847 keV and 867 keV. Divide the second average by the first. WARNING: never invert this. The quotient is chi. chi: 1.03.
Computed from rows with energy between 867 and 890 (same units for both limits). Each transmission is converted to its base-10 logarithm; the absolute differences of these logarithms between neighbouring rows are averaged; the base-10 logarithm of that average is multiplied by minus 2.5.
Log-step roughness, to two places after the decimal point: 4.33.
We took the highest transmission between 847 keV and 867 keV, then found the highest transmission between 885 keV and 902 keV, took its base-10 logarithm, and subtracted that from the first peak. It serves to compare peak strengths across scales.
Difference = 1.02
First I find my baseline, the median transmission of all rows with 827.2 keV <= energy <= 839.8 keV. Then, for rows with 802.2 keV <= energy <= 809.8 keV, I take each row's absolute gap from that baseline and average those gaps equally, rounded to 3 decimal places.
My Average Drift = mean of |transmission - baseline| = 0.021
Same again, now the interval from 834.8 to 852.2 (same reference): 0.027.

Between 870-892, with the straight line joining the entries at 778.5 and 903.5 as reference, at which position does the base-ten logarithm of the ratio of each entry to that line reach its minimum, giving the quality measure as 891.0 keV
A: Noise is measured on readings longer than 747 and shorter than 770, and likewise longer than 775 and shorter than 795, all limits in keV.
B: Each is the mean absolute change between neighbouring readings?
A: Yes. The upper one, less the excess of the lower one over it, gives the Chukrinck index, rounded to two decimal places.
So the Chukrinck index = 0.11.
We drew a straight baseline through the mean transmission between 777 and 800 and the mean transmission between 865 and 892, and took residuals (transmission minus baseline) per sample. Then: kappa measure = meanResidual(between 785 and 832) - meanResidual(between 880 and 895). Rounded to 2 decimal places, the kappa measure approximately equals 0.13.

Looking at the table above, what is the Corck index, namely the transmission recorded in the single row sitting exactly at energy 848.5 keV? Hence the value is 1.01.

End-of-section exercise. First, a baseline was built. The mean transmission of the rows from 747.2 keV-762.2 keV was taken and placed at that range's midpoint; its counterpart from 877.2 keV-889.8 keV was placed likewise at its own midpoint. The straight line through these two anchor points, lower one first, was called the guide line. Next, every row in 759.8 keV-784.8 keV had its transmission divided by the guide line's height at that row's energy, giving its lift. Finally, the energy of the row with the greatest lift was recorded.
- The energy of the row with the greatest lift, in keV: 761.0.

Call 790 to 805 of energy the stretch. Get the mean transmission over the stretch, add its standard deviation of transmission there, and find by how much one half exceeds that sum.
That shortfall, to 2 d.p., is -0.52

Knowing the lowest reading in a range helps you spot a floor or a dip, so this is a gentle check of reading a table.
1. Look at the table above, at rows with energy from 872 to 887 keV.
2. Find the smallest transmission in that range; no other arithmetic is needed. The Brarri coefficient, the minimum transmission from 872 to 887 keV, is 1.06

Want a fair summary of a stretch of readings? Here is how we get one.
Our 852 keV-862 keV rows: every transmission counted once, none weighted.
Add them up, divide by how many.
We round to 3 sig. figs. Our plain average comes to 1.03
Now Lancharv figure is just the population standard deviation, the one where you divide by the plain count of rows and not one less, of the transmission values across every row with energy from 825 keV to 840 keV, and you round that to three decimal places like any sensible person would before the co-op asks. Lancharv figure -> 0.030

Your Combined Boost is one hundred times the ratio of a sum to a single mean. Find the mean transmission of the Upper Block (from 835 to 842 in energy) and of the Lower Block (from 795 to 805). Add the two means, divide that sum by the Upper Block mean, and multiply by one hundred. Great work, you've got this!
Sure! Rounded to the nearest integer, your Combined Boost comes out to 199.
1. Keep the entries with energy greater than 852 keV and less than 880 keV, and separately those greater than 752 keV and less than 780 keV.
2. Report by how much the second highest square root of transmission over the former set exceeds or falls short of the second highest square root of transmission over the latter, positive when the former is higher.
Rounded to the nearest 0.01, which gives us -0.01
